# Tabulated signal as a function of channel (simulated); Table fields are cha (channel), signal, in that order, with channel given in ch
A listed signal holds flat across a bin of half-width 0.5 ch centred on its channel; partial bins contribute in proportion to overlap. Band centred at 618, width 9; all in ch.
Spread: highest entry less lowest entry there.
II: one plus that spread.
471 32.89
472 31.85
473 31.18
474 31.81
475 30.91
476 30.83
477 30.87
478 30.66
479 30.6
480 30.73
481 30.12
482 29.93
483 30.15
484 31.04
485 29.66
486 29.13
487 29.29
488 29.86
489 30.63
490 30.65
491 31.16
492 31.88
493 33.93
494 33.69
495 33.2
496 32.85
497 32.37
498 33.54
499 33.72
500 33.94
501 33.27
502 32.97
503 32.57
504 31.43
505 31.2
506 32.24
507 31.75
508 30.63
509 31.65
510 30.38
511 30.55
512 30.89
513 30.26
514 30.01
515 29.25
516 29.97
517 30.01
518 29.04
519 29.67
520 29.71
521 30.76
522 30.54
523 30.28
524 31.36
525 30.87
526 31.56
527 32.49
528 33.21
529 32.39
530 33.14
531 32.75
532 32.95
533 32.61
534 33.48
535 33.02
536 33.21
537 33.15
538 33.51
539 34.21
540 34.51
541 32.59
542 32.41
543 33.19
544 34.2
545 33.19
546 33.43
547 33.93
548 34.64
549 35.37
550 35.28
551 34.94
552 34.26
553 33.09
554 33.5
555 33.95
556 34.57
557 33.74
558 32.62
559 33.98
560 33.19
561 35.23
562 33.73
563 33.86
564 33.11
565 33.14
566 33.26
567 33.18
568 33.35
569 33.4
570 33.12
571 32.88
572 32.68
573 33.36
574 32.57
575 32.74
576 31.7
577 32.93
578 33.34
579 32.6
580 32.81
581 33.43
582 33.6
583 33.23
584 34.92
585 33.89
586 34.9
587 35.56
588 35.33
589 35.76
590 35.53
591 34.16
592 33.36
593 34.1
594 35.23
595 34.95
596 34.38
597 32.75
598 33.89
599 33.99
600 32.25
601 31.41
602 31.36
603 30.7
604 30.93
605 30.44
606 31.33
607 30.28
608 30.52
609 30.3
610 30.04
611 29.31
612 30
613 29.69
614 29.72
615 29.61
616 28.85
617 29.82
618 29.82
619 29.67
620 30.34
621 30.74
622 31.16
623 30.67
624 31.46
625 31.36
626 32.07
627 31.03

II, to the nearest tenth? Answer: 3.3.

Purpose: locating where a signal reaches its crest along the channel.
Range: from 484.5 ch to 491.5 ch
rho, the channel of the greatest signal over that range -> 491 ch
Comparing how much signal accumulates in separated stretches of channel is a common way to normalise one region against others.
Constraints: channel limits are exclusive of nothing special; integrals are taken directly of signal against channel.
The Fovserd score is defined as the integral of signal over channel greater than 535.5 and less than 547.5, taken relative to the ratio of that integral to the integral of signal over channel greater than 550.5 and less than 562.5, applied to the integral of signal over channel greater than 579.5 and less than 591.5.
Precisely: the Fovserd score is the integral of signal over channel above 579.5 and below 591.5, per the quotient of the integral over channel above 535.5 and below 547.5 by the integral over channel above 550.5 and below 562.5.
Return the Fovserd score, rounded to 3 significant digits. 419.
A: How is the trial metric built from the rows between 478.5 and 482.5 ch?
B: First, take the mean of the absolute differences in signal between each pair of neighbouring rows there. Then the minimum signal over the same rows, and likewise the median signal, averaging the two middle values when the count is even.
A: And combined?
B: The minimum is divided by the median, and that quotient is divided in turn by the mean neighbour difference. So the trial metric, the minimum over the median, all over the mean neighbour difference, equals 3.2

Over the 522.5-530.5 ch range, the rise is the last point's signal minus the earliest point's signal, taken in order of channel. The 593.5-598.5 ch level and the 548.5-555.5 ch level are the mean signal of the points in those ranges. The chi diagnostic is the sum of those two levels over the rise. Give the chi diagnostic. 24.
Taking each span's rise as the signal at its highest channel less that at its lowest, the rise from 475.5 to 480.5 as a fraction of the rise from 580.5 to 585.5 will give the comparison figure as -0.2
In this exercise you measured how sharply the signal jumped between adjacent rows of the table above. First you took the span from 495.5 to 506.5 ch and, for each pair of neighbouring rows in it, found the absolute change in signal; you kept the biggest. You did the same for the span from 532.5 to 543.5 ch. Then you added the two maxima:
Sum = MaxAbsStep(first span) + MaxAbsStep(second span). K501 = 3.09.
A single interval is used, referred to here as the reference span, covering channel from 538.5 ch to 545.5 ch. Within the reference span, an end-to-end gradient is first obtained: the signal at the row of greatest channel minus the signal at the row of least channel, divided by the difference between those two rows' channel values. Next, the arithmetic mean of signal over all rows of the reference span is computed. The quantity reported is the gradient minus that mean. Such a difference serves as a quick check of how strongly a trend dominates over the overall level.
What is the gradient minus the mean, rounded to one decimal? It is -33.6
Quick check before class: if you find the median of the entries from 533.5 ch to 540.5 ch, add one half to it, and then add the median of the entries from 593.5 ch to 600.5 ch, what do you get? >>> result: 68.0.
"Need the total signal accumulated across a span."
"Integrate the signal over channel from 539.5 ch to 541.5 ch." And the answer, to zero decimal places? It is 67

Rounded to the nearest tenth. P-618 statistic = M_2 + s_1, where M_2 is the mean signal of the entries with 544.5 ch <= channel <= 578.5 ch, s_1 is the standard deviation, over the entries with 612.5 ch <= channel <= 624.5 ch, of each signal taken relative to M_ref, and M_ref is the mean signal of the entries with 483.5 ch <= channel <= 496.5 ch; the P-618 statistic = 34.3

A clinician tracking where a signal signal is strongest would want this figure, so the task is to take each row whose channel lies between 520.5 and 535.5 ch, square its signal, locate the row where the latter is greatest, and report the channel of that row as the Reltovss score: 534 ch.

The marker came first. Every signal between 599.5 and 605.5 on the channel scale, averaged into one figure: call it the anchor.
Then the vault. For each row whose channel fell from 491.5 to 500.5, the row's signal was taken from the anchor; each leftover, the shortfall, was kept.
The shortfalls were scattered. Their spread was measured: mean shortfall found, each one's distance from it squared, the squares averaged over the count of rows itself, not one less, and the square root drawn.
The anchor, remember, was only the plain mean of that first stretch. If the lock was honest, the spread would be 0.7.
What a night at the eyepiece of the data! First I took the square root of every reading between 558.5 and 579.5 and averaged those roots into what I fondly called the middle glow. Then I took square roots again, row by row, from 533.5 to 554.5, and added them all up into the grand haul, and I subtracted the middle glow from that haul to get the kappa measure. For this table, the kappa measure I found 116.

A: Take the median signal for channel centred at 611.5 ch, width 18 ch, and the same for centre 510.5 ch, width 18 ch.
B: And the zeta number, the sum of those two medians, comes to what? 60.6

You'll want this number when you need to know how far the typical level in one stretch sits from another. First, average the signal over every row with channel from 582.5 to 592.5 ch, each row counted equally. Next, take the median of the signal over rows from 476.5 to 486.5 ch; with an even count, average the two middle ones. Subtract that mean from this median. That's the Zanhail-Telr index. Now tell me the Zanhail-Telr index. -4.3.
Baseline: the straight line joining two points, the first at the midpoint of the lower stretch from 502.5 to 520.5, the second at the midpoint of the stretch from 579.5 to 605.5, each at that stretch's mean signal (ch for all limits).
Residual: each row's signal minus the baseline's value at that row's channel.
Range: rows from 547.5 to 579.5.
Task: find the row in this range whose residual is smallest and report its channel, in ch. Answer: 576 ch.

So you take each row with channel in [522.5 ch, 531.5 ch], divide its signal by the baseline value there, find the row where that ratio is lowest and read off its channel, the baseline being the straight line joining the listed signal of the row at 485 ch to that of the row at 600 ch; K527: 523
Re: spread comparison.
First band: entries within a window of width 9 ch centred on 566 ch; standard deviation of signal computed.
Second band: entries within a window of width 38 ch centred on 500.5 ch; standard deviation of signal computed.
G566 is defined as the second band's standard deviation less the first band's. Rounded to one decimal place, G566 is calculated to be 1.2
